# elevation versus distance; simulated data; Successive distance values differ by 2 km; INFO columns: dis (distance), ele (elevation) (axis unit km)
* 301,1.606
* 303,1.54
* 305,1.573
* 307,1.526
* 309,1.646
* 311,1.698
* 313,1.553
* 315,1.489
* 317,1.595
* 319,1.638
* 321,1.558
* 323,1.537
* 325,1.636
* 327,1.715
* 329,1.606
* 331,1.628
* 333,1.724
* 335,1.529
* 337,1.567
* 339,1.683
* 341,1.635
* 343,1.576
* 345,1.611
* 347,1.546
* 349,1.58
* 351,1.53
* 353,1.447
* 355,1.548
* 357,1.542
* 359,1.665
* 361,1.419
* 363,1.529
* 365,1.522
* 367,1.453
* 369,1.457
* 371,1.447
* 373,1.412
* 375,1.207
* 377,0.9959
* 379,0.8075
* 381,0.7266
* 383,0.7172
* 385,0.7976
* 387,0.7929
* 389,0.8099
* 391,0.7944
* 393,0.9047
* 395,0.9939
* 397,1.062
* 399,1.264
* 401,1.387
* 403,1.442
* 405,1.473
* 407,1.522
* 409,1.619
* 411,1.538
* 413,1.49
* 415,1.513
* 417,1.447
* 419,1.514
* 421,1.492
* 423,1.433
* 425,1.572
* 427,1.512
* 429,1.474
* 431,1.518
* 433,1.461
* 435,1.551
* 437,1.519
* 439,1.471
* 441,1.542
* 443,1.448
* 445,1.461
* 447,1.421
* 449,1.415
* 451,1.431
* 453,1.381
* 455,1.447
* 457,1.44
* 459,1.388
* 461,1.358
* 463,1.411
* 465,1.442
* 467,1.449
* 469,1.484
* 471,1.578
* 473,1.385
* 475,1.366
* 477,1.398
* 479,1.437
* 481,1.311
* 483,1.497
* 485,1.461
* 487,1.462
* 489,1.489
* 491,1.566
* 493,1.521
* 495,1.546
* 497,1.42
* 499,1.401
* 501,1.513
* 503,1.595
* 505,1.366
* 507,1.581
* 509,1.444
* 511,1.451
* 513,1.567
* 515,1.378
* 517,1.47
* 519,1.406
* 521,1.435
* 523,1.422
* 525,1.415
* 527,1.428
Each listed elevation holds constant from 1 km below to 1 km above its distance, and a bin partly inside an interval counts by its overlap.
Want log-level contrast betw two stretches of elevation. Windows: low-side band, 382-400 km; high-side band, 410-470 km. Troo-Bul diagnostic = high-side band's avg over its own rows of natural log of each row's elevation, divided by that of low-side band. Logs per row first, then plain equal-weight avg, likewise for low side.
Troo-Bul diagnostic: -3.30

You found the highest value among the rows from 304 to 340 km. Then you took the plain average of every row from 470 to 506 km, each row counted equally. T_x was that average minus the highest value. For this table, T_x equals -0.262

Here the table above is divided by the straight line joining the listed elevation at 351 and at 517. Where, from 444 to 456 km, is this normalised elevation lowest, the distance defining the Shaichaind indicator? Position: 453 km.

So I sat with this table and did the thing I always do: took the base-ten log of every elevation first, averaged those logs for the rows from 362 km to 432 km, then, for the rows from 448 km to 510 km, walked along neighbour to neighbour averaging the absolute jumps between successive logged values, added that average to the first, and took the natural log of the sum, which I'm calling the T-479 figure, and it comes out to -2.18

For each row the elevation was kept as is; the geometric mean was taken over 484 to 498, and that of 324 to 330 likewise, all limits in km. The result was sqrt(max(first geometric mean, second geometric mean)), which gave 1.285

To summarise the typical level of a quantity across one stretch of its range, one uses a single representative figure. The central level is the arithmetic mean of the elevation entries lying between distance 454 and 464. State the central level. 1.41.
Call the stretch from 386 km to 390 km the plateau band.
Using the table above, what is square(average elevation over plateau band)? 0.64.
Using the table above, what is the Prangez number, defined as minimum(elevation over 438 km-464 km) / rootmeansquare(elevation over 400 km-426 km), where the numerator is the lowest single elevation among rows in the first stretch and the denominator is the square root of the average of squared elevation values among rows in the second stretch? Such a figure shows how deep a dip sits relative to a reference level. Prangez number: 0.91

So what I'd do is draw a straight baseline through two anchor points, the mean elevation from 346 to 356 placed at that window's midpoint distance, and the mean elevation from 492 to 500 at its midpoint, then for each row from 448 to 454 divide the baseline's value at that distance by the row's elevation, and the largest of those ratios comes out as 1.08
